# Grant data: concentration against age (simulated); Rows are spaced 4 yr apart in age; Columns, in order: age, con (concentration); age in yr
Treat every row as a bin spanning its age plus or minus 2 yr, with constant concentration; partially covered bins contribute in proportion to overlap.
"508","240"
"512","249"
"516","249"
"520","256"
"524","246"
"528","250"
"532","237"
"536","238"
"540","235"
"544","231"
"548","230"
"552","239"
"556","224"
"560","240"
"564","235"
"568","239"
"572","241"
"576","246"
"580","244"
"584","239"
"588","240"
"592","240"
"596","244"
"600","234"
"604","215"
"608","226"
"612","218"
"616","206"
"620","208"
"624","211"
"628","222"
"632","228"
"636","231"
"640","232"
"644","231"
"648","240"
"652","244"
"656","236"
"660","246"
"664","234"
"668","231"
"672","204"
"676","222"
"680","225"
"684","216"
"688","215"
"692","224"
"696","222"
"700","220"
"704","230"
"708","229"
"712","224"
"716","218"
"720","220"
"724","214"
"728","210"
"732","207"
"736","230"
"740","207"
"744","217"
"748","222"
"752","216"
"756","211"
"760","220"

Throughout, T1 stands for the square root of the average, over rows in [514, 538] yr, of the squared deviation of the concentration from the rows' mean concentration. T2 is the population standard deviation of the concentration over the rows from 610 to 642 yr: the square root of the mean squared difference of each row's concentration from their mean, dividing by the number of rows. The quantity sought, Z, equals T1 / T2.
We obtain 0.7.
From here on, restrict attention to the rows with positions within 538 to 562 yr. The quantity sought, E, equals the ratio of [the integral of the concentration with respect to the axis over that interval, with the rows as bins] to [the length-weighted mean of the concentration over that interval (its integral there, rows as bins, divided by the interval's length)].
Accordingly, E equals 24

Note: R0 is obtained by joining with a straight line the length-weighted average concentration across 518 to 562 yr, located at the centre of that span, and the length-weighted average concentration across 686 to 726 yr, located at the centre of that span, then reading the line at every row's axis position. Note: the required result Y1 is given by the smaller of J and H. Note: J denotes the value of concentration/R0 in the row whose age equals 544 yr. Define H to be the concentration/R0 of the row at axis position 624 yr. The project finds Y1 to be 0.92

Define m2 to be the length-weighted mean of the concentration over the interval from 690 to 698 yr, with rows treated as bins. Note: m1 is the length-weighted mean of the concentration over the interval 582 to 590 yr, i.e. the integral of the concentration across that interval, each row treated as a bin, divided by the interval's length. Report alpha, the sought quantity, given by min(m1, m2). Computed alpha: 223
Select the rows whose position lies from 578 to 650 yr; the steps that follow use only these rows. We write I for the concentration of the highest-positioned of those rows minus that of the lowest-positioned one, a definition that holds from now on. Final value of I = -4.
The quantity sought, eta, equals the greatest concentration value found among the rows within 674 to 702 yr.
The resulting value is 225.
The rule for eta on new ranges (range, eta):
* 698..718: 230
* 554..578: 246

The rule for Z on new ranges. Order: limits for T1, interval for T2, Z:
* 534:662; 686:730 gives 1.9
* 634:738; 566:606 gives 1.3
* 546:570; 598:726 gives 0.6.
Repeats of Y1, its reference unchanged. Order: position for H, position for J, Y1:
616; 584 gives 0.89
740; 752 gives 0.95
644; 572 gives 1.01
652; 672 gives 0.91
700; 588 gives 0.99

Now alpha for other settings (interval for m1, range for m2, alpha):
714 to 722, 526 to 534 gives 219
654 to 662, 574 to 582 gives 241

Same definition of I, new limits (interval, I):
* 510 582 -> -5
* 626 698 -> 0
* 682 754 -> 0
